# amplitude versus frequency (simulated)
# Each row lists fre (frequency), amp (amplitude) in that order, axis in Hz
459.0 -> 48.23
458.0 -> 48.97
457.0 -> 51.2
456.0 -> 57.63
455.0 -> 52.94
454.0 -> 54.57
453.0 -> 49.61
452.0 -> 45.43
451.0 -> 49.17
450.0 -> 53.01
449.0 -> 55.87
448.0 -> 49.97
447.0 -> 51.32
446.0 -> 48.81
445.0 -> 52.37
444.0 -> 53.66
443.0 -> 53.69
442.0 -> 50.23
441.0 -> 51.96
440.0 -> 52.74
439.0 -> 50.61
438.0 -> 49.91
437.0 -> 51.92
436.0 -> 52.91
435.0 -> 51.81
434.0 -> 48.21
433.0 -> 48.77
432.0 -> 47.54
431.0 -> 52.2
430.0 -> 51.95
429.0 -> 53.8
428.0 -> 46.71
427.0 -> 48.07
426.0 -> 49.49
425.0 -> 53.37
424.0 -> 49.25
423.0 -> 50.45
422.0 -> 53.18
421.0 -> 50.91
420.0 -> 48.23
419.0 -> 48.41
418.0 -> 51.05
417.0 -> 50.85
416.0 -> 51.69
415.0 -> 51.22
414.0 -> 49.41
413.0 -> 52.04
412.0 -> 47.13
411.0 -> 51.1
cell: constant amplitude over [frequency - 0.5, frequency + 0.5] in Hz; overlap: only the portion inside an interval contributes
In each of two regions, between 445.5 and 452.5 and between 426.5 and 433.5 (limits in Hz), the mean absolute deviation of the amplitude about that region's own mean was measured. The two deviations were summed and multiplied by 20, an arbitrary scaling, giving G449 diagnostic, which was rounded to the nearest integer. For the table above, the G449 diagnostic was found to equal 97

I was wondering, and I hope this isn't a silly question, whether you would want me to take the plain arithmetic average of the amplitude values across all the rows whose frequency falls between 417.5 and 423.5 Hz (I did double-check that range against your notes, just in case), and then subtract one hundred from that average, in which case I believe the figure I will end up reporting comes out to -49.6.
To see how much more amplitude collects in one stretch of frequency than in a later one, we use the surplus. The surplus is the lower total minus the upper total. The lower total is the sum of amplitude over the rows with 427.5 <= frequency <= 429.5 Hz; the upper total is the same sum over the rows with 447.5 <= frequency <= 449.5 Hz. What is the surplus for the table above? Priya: -5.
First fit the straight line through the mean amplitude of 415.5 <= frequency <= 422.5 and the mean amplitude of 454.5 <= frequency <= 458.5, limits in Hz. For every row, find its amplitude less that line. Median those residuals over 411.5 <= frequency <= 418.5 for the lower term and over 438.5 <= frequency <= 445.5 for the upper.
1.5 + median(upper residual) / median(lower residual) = 2.2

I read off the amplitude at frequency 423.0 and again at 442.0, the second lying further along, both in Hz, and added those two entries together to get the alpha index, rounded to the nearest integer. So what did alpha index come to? 101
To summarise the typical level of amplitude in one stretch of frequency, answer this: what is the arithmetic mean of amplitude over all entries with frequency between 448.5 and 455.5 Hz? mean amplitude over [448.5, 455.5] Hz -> 51.5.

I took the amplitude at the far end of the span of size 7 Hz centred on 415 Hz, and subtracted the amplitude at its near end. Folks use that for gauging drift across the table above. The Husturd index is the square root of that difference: 2.0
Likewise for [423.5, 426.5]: 0.5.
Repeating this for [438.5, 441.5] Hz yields 1.2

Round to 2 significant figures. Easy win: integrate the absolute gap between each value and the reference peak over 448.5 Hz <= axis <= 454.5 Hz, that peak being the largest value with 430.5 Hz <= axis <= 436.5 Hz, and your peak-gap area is 19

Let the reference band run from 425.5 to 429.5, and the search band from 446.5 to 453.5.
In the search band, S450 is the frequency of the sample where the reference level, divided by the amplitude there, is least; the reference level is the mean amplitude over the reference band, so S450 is 449.0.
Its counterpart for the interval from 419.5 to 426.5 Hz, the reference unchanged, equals 425.0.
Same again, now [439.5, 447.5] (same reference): 443.0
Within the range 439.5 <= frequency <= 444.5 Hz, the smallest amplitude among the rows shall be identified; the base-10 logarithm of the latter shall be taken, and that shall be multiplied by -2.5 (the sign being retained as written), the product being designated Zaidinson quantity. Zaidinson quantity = -4.25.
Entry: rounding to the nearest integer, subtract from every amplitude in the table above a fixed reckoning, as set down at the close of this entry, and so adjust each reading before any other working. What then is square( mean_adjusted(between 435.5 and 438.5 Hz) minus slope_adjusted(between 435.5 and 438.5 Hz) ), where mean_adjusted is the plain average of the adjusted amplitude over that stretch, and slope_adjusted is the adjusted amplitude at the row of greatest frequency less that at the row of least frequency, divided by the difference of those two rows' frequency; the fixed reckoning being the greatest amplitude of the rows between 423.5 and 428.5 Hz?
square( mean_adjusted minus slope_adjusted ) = 0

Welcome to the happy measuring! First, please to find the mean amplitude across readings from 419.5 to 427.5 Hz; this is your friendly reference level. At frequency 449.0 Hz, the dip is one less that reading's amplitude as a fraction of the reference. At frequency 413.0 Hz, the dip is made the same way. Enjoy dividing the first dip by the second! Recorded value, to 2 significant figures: 3.3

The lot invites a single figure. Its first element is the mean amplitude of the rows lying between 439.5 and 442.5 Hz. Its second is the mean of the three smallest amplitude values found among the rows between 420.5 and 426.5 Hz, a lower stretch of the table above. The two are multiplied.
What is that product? 2568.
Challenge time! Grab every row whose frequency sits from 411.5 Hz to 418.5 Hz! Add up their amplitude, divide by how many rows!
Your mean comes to 50.5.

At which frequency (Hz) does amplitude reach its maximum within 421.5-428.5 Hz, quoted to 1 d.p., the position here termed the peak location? 425.0 Hz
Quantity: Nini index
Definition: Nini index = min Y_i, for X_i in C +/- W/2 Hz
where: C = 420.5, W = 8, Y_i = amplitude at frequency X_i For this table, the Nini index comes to 48.23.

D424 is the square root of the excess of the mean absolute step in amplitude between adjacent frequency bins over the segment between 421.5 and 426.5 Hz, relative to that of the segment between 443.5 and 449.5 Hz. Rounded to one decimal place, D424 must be 0.2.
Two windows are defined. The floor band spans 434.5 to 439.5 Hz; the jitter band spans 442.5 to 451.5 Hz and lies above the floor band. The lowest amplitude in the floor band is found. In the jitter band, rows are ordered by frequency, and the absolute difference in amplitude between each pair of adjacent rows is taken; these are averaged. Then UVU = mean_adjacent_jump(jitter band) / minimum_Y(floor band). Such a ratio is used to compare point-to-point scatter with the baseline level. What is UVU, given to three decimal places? 0.053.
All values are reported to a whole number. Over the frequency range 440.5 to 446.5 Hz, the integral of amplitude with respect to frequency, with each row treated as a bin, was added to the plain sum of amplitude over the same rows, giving 621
